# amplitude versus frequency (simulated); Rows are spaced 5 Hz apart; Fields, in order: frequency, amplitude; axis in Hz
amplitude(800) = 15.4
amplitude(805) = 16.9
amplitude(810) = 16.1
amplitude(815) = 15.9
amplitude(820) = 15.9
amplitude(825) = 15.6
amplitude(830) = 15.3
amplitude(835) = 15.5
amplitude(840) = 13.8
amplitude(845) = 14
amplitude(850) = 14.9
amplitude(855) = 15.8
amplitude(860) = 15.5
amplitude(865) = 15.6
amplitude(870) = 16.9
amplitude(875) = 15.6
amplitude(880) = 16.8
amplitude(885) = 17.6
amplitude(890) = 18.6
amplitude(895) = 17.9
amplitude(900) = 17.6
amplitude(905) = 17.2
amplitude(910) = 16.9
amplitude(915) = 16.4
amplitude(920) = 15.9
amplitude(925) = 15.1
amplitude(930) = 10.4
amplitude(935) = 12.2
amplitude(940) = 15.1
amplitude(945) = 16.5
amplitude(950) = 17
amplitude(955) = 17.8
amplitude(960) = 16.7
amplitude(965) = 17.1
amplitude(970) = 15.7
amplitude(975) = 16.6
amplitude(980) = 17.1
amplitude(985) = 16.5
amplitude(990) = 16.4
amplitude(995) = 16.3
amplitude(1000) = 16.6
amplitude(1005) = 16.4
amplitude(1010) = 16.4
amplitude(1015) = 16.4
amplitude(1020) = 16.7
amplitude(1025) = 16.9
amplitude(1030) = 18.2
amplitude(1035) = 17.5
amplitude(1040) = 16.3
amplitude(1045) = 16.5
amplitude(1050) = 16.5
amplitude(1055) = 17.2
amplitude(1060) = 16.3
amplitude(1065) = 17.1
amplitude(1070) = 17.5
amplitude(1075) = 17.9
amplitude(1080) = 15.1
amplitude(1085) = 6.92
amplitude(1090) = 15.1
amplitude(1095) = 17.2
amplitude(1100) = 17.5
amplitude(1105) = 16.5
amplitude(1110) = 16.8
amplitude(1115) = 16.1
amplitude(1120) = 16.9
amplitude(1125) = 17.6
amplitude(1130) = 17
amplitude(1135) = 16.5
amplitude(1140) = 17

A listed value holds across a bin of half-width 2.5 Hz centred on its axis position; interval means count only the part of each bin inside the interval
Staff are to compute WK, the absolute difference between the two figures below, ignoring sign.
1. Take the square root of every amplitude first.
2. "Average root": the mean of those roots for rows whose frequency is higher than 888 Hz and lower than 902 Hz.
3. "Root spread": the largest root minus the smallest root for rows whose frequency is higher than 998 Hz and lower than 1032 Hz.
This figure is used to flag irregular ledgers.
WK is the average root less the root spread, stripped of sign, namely 4.03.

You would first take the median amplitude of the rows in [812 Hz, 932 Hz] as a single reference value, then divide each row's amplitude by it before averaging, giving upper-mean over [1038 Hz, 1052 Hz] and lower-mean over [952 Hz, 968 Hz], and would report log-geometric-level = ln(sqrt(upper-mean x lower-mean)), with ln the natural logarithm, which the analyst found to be 0.06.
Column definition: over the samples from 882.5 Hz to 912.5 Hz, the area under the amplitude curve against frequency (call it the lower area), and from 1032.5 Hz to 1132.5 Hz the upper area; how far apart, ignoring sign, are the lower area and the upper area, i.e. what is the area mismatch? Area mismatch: 1099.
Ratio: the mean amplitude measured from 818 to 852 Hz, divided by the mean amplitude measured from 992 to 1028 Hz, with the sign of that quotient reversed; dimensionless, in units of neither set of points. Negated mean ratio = -0.91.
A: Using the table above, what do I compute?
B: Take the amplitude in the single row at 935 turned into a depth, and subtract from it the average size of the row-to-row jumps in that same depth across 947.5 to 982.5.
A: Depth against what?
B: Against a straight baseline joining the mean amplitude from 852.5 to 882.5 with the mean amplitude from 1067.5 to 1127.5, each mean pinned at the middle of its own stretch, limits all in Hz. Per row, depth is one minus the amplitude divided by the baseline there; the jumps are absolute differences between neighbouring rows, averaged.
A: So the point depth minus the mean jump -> 0.184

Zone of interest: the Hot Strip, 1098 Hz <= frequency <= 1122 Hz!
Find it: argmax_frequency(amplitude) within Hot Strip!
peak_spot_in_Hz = 1100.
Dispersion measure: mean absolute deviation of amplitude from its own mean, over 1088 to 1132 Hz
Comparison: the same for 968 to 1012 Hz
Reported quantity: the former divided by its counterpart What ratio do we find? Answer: 2.5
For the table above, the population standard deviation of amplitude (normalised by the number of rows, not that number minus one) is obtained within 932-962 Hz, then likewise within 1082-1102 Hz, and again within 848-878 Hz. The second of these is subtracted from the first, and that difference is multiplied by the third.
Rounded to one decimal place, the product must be -1.5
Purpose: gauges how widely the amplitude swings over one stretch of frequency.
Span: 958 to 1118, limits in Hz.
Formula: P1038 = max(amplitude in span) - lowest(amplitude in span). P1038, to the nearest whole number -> 11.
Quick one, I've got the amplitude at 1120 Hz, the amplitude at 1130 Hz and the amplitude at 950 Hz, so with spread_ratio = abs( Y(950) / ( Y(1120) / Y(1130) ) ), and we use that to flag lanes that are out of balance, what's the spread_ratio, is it 17.1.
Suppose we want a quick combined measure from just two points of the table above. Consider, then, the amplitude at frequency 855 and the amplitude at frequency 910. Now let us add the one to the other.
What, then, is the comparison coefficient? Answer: 32.7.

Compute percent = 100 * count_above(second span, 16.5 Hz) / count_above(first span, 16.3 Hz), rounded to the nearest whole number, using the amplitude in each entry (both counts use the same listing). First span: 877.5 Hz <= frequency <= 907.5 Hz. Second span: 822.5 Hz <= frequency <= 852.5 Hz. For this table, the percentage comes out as 0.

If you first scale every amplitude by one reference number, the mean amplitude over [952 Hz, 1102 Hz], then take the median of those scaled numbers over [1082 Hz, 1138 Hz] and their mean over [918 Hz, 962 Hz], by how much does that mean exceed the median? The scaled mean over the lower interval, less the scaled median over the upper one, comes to -0.10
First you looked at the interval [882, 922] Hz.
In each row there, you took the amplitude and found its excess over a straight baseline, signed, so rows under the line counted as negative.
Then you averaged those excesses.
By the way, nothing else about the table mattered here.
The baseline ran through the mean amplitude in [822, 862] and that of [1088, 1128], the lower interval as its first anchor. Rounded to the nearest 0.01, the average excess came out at 1.84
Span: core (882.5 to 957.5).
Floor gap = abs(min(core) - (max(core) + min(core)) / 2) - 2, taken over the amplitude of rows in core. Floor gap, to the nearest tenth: 2.1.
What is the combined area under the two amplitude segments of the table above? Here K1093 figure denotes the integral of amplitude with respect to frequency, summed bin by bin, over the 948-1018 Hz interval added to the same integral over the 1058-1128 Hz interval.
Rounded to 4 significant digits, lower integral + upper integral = 2288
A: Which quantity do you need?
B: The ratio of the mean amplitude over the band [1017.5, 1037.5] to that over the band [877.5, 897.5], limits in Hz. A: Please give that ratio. 0.98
